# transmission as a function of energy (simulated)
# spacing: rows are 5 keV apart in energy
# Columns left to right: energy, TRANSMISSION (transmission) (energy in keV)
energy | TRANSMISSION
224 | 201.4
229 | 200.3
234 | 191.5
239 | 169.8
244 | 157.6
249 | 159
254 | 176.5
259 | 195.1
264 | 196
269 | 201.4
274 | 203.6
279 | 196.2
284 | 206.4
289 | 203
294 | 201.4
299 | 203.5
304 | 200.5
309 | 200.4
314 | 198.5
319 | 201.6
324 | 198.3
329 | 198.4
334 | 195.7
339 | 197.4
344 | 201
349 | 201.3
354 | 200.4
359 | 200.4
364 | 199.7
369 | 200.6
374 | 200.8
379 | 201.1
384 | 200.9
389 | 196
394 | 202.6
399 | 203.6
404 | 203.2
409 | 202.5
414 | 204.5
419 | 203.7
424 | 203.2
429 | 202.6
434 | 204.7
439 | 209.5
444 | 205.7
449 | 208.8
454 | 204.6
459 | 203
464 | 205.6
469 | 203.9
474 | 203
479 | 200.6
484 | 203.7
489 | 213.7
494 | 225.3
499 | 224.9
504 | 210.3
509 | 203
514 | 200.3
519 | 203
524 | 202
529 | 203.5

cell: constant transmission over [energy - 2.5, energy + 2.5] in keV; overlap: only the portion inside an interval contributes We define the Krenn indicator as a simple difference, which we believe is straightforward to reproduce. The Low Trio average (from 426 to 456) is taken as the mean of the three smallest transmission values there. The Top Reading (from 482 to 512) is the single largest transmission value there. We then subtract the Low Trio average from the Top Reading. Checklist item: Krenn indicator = 21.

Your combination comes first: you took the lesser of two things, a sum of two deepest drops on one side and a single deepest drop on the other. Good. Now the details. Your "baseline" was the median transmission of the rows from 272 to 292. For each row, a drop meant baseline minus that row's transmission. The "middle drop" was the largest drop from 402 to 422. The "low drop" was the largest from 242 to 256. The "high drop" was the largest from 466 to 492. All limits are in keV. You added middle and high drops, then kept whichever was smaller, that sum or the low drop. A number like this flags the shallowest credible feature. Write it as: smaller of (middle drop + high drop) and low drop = 3.5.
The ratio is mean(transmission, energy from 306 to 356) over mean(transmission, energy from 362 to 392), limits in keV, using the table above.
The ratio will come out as 0.997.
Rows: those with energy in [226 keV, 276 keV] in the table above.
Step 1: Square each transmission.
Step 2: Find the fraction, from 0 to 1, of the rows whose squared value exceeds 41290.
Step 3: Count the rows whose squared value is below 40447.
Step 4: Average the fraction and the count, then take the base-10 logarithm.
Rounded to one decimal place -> 0.6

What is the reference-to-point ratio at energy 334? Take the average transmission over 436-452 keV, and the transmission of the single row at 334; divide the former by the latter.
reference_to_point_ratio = 1.06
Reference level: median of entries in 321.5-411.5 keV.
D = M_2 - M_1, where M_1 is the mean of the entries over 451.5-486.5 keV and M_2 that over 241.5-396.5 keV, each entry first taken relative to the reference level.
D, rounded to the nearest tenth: -6.9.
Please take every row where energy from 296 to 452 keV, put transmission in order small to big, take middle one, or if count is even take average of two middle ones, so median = 201.1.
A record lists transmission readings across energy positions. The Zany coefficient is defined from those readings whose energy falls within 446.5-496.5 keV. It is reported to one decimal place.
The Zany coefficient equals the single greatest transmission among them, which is 225.3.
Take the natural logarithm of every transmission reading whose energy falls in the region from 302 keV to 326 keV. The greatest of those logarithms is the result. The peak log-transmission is 5.31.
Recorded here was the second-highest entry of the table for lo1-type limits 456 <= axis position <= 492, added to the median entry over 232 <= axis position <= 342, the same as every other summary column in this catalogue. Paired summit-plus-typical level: 404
